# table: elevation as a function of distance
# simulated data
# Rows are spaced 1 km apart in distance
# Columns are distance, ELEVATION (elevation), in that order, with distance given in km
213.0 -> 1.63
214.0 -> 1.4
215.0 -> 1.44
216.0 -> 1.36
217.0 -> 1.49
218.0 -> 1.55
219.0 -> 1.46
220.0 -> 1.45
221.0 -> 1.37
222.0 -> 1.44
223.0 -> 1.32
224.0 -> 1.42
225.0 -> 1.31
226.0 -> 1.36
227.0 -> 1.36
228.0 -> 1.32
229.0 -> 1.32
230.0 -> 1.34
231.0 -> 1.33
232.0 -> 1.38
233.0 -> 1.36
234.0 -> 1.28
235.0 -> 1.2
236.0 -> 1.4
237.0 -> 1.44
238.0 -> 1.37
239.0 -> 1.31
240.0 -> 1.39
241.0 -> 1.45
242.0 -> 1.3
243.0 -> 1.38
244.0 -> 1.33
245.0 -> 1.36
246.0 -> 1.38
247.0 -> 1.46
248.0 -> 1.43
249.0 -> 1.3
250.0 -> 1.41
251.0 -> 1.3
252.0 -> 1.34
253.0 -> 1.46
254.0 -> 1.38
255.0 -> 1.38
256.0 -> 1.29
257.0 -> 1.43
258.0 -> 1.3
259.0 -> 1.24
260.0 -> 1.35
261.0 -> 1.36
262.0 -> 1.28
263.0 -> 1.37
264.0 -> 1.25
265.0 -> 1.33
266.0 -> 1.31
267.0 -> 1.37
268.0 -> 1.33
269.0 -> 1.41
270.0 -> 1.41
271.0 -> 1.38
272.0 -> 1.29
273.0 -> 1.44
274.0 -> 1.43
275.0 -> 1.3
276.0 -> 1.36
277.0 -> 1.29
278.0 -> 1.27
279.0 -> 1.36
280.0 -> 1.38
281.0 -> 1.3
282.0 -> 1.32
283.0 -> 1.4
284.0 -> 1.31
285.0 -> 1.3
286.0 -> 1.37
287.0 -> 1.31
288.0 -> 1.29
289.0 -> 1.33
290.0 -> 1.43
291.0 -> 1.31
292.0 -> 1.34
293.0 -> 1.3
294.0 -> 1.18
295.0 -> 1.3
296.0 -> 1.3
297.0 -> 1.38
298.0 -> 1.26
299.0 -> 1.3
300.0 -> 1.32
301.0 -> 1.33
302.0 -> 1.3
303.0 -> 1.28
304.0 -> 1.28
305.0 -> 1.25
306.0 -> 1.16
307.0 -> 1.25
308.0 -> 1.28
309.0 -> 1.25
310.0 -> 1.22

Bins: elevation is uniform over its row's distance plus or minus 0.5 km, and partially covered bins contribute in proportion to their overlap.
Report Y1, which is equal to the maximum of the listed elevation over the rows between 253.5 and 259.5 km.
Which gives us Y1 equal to 1.43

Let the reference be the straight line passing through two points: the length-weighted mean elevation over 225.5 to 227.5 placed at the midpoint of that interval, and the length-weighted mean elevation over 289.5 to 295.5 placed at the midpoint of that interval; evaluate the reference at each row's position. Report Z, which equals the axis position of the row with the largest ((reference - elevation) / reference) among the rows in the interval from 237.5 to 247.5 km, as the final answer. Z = 242.0 km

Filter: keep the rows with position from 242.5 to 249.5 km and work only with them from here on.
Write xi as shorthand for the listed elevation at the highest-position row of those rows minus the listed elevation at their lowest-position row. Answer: -0.08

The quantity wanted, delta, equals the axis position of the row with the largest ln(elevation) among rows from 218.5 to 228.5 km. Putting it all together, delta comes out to 219.0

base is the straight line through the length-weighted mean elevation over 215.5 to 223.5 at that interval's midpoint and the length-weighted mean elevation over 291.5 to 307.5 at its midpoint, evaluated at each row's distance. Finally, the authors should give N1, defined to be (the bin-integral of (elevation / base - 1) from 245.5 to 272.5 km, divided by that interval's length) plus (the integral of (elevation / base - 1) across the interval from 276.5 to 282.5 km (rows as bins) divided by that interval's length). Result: -0.003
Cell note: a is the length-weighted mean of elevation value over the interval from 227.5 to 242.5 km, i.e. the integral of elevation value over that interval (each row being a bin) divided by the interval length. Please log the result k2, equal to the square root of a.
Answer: 1.16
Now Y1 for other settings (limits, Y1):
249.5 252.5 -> 1.41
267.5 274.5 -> 1.44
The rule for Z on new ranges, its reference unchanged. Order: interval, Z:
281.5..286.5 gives 285.0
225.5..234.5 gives 234.0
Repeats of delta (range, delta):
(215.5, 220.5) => 218.0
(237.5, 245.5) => 241.0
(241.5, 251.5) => 247.0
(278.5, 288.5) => 283.0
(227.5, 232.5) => 232.0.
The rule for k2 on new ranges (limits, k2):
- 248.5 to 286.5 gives 1.16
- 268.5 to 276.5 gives 1.17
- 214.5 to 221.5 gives 1.20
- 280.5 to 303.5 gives 1.15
